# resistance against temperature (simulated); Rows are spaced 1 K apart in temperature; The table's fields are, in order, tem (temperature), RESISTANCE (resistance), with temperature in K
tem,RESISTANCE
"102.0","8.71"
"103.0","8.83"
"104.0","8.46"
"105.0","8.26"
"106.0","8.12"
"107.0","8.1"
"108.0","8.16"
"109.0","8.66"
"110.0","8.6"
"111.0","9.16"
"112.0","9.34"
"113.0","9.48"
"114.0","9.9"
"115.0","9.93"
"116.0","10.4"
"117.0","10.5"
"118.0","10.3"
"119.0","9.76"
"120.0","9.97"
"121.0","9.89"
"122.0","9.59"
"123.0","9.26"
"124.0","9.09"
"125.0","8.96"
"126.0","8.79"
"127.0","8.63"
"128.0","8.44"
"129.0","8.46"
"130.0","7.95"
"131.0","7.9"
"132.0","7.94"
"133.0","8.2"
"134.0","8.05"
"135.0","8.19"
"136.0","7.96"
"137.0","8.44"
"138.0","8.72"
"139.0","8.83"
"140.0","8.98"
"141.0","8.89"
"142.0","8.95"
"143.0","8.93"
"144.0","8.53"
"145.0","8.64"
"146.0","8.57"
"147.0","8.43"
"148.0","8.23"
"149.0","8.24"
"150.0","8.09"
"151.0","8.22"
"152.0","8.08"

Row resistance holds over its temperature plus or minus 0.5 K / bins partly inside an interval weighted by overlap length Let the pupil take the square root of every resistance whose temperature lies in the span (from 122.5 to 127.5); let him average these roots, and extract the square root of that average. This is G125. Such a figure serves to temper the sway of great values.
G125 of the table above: 1.73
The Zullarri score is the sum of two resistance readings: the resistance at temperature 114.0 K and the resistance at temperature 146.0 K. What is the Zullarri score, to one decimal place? 18.5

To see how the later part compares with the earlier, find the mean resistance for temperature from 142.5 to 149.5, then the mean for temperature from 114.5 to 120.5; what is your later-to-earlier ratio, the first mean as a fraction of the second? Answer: 0.84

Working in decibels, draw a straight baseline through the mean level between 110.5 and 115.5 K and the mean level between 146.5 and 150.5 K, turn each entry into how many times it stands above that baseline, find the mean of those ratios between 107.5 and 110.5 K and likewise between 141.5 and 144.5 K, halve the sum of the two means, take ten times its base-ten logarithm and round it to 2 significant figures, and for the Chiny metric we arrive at -0.19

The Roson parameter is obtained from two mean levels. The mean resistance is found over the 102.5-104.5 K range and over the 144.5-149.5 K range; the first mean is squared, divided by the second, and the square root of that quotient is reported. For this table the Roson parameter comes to 2.98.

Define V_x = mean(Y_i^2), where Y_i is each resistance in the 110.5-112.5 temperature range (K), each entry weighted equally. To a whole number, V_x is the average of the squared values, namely 86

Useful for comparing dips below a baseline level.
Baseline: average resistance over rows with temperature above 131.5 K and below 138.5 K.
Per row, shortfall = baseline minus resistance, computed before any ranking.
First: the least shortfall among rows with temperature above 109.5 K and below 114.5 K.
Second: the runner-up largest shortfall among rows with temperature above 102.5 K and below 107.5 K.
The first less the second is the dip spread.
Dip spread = -1.8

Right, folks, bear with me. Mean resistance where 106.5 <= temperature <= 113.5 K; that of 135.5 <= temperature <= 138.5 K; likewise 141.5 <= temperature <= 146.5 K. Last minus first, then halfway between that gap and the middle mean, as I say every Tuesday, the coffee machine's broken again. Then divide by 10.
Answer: 0.42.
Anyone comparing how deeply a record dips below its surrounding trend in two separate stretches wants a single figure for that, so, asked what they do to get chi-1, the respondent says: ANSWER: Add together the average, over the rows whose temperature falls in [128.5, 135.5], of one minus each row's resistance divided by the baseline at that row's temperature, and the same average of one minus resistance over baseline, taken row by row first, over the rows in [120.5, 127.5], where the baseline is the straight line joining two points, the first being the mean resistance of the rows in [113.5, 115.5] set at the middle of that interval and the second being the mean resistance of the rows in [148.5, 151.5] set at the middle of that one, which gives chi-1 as 0.136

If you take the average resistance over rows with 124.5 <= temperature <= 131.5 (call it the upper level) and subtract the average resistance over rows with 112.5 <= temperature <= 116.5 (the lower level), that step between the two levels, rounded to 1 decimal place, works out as -1.5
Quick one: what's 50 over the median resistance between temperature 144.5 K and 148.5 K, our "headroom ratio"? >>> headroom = 5.9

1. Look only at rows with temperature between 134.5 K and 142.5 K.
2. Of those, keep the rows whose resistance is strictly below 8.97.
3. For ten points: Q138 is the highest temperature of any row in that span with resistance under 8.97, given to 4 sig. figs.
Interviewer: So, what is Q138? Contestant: 142.0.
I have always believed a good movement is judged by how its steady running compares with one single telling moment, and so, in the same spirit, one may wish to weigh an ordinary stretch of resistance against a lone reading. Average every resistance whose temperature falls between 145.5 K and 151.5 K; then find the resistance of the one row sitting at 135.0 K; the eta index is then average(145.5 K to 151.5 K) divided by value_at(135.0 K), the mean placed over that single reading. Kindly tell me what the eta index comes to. 1.013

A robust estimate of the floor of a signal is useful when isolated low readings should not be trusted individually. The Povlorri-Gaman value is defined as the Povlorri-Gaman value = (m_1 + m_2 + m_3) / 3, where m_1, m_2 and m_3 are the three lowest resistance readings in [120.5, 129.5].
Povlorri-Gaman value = 8.5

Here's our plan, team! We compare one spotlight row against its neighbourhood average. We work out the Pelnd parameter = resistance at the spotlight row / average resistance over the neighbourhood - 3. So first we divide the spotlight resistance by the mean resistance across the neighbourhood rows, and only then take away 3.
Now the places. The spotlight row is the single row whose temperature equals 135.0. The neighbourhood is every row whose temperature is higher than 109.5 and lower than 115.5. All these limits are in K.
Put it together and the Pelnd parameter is -2.13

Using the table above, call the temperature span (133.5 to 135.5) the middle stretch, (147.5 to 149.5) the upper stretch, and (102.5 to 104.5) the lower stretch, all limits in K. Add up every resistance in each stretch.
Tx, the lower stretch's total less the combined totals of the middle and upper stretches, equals -15.4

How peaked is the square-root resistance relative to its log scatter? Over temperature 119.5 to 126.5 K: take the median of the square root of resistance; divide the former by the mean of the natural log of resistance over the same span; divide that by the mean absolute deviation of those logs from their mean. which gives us 33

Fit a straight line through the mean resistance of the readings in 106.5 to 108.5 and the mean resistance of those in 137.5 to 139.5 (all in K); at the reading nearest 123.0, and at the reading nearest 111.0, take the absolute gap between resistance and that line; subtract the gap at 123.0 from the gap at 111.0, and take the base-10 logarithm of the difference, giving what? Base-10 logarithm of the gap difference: -0.8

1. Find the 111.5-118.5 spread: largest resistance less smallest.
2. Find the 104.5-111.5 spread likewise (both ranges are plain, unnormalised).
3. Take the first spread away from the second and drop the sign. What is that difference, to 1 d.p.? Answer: 0.1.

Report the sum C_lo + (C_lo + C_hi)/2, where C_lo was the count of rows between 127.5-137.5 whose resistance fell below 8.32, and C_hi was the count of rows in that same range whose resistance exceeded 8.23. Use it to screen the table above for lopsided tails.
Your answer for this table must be 12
